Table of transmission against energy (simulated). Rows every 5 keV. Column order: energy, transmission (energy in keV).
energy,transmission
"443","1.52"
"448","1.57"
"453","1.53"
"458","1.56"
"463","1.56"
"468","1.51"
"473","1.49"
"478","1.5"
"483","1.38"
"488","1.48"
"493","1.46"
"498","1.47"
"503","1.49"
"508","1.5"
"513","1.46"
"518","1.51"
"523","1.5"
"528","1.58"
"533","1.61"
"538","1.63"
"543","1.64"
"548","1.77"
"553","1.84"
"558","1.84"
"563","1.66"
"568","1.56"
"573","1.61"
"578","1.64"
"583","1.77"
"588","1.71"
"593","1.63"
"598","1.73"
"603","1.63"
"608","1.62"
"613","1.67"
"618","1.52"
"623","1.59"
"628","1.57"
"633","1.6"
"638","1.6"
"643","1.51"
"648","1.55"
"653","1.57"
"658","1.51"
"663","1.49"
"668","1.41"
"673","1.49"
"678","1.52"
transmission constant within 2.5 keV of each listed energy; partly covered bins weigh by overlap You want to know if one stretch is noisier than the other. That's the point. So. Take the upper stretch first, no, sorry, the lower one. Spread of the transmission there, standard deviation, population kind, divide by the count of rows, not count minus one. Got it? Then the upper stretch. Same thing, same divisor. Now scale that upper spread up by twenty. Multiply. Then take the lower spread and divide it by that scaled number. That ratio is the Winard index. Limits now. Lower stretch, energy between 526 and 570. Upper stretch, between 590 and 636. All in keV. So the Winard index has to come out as 0.09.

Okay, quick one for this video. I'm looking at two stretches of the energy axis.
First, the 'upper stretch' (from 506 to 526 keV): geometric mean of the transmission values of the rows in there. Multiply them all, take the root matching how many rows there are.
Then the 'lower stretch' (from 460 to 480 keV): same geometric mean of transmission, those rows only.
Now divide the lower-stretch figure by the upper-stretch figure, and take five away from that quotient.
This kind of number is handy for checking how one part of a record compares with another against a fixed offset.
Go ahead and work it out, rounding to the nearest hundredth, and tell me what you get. -3.98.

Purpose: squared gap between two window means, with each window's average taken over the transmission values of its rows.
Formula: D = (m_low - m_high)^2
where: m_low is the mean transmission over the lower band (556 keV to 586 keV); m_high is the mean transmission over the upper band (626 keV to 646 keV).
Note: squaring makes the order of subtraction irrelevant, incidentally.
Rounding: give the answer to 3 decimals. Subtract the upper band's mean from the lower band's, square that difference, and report 0.012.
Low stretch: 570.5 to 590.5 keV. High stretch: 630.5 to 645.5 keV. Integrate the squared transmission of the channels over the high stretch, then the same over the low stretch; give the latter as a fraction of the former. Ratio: 1.5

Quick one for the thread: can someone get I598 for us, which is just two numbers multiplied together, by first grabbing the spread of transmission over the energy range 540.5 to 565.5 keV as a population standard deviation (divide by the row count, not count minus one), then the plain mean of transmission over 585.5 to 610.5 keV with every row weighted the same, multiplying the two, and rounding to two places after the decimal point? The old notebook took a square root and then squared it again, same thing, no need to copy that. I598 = 0.14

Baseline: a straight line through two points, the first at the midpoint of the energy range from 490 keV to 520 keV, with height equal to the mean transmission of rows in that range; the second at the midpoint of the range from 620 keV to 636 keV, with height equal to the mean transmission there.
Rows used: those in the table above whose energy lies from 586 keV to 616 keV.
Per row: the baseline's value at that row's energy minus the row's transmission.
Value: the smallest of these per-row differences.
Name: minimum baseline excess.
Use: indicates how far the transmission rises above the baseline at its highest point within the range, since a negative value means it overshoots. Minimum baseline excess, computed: -0.17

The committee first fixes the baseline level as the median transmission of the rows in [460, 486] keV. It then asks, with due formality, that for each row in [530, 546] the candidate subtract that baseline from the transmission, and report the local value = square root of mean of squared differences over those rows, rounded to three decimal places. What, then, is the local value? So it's 0.127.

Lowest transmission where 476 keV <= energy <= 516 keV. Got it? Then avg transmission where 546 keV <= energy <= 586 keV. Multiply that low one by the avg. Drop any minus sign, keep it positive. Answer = 2.36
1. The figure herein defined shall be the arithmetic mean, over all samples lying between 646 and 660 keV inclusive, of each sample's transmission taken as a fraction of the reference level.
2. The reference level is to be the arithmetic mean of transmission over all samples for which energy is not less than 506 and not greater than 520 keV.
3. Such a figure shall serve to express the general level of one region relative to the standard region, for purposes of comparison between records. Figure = 1.04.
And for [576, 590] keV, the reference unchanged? 1.15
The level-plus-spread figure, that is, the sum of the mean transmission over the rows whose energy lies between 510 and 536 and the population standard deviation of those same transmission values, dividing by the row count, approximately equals 1.59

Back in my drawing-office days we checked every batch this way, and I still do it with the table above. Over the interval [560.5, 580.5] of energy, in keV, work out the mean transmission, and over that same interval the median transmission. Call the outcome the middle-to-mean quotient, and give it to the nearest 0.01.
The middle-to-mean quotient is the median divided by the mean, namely 1.00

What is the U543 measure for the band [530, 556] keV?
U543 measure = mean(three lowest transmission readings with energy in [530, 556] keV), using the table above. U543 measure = 1.63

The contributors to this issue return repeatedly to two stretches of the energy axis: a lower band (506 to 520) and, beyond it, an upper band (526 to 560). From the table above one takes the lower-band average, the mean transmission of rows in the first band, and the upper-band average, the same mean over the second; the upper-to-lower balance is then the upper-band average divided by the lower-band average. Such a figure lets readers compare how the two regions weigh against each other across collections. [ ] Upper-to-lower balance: 1.14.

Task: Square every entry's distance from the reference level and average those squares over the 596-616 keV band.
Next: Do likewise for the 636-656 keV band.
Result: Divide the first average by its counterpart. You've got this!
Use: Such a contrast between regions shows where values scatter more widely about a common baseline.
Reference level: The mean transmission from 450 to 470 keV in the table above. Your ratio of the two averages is 12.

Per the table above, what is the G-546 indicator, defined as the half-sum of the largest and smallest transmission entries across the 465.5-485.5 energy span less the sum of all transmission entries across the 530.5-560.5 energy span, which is -8.9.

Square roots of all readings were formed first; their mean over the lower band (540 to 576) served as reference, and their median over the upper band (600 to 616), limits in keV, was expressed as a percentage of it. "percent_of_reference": 97.9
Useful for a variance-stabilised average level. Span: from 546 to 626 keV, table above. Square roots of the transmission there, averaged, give 1.29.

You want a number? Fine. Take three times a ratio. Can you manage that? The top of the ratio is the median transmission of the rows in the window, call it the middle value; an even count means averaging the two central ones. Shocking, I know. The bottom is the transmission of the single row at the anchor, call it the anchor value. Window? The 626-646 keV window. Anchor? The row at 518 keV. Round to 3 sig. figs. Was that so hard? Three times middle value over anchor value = 3.15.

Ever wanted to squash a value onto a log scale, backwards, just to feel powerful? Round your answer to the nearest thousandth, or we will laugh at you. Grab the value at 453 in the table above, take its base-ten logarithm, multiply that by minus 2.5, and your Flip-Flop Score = -0.462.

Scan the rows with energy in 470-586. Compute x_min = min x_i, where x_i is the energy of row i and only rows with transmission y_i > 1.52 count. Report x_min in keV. 528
